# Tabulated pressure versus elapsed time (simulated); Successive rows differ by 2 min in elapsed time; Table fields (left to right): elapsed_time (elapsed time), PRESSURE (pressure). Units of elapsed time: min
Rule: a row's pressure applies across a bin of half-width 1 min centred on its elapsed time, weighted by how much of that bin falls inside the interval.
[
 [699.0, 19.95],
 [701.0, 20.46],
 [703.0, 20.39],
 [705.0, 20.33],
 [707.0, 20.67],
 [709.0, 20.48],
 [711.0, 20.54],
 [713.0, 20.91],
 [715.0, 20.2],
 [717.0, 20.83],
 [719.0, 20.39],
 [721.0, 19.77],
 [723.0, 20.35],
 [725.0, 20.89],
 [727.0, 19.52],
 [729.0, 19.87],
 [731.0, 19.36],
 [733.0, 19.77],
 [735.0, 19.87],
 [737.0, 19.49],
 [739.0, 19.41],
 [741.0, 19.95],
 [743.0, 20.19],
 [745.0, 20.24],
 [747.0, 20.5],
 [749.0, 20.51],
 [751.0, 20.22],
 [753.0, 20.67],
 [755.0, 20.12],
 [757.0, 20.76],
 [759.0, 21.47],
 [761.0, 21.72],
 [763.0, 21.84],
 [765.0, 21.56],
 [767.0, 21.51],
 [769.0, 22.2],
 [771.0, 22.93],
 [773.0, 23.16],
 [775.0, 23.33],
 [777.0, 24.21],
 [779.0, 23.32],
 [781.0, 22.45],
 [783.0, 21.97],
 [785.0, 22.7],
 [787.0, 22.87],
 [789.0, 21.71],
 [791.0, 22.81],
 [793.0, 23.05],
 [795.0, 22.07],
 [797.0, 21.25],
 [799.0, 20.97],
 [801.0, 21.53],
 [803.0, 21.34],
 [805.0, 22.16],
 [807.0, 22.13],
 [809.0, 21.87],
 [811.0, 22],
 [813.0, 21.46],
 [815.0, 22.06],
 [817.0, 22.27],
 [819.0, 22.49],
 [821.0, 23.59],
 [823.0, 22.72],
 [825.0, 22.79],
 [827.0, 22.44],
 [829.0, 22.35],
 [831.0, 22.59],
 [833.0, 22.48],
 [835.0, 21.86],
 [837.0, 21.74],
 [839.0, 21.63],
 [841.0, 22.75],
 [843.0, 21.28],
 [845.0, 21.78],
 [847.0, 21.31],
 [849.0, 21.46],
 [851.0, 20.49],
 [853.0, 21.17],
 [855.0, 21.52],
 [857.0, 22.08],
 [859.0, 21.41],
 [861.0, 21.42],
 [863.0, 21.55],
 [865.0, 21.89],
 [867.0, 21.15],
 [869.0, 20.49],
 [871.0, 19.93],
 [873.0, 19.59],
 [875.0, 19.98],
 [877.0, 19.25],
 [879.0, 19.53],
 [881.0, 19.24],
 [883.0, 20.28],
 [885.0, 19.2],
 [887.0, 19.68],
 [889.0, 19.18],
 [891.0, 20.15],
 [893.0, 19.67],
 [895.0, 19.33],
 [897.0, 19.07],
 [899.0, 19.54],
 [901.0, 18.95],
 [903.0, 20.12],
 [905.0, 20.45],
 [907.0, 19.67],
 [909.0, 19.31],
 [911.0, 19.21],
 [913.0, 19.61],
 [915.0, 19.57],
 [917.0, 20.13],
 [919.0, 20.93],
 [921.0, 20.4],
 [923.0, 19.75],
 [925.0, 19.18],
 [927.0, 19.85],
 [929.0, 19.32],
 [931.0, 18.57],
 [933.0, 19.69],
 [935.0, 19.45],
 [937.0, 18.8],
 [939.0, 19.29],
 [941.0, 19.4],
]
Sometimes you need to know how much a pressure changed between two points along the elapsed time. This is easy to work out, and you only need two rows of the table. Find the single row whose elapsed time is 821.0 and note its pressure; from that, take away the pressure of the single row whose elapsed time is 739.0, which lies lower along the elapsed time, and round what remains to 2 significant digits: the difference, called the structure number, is 4.2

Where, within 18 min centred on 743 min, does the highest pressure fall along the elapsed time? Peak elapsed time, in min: 749.0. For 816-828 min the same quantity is 821.0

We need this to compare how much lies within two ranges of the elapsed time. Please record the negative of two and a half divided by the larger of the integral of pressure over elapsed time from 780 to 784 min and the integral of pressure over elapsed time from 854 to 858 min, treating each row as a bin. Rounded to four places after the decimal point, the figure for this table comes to -0.0281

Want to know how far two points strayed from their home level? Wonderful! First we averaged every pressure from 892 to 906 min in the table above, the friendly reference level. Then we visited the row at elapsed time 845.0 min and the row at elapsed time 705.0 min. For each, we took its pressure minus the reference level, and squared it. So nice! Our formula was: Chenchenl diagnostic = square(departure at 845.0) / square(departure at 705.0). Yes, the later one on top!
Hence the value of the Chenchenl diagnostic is 8.8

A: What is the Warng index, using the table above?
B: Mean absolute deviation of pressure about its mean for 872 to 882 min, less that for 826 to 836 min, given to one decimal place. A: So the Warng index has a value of 0.0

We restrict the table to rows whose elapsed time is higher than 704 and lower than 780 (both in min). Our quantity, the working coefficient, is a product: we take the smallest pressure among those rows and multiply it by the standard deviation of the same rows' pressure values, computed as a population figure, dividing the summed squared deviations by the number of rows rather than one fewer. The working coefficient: 23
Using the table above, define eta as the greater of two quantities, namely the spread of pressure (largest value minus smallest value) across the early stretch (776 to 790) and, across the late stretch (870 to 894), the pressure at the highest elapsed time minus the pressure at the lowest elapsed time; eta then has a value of 2.5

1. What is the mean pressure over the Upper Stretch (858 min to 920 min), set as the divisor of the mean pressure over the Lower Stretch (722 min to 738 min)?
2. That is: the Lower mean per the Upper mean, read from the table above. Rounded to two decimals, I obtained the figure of 1.00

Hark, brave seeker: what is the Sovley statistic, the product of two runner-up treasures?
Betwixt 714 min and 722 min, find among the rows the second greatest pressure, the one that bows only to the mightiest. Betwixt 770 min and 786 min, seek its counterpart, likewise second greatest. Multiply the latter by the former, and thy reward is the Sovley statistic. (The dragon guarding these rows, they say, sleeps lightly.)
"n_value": 476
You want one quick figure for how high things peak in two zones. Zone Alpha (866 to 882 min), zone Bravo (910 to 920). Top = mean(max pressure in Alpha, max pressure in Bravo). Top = 21.0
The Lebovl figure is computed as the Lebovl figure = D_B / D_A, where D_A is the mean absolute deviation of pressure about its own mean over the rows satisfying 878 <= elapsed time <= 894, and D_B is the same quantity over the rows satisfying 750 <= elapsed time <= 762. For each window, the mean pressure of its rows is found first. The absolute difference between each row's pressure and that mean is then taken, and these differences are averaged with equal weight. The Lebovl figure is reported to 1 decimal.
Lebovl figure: 1.6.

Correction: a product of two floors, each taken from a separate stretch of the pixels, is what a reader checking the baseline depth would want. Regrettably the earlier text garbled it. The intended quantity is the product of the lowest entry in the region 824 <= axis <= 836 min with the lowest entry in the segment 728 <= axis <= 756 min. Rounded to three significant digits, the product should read 423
